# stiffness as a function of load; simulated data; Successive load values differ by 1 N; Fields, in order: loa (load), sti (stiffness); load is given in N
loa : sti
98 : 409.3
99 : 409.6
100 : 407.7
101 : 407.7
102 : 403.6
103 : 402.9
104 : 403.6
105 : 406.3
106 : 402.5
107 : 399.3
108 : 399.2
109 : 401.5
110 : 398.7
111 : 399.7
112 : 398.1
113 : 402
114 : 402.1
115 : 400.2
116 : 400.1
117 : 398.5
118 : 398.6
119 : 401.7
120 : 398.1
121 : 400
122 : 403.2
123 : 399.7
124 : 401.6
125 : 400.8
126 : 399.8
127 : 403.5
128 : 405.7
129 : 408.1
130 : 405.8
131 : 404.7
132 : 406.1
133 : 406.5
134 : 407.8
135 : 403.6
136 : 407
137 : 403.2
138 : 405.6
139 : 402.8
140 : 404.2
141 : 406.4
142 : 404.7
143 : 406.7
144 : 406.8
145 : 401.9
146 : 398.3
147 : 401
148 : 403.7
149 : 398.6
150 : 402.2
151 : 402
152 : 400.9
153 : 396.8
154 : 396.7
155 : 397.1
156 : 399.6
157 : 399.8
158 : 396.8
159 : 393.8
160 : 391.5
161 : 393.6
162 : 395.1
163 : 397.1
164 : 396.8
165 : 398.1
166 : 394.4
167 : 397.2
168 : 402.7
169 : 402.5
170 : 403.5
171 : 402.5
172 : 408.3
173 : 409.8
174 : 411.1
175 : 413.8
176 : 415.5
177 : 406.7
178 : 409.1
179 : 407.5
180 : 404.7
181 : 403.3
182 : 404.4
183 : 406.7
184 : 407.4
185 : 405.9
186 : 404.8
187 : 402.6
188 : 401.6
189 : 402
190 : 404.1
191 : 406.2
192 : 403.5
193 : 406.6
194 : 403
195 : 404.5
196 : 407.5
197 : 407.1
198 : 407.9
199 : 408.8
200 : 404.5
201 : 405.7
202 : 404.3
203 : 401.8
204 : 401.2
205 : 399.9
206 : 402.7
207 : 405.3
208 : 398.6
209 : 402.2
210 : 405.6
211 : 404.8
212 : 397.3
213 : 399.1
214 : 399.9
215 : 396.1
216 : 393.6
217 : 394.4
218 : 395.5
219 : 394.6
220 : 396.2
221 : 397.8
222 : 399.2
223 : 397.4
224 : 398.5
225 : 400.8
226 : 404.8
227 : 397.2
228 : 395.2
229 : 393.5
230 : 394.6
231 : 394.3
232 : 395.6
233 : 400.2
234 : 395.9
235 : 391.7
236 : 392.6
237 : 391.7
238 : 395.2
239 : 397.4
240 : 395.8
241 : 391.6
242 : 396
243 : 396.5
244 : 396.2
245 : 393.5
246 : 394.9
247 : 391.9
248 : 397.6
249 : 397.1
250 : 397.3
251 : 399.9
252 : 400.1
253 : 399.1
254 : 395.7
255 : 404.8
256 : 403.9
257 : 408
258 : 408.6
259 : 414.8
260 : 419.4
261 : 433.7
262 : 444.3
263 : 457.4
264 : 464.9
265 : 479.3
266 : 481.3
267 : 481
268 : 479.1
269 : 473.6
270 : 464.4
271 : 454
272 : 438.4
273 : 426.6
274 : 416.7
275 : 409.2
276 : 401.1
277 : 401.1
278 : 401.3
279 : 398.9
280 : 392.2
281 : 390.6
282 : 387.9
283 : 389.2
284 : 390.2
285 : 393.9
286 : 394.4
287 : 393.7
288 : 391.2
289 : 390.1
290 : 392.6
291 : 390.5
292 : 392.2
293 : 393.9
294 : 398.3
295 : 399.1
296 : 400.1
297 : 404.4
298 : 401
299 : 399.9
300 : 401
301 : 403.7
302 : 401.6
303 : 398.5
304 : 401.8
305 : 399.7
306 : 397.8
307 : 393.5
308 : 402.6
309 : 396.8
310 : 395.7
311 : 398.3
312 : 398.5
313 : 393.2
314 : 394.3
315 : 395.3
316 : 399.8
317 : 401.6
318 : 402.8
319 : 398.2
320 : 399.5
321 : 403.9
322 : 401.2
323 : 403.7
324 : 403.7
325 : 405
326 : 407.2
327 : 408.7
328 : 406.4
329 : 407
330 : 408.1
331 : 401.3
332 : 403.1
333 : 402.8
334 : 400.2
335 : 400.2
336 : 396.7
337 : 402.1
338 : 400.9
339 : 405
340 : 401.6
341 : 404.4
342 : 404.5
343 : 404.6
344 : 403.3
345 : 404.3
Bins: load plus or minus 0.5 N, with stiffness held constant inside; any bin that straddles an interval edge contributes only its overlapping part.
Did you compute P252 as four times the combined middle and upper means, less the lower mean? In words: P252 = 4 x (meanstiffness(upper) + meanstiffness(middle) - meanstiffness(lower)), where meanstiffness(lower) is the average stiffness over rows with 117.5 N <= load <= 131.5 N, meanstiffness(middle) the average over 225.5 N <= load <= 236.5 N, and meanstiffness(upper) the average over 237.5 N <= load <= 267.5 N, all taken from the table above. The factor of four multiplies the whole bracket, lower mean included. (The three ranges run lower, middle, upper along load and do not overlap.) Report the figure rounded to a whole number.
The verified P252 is 1633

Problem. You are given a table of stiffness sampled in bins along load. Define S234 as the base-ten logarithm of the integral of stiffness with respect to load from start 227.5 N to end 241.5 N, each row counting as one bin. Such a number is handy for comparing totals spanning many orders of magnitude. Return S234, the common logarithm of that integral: 3.74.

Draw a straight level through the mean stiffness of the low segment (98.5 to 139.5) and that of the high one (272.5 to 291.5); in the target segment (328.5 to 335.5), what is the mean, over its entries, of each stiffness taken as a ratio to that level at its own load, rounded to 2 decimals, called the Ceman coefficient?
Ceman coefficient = 1.02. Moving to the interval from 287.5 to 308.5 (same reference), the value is 1.00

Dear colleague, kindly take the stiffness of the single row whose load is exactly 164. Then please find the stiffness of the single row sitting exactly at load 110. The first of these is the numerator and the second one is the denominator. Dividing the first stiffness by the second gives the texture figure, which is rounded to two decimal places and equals 1.00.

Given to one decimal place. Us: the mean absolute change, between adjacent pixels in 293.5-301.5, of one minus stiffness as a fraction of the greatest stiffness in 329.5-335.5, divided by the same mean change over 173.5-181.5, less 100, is -99.3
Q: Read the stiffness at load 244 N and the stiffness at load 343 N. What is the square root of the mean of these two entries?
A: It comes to 20.01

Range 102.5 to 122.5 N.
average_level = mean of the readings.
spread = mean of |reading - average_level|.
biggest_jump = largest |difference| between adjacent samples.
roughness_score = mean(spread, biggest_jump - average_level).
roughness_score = -198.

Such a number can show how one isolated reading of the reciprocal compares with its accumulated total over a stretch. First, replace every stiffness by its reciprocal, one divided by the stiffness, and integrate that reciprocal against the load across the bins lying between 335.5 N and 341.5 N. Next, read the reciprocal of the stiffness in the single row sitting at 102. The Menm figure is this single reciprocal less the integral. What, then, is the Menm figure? -0.0125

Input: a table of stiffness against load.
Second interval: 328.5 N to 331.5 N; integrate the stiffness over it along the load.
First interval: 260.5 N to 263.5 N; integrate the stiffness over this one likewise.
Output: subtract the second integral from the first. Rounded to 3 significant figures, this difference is 119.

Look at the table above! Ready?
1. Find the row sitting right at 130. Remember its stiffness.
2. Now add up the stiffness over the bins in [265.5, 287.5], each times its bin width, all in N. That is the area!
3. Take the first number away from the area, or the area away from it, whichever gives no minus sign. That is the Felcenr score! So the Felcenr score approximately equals 8853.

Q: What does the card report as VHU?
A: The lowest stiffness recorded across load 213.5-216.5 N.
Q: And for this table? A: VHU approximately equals 393.6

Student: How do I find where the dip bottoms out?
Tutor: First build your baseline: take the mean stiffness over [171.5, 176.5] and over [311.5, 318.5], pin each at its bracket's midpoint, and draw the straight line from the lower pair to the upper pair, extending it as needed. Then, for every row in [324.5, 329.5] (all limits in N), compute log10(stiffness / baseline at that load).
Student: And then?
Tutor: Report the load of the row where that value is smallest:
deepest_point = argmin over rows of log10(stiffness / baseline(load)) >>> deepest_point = 325 N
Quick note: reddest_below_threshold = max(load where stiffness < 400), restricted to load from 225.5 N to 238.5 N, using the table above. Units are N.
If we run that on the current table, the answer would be 238 N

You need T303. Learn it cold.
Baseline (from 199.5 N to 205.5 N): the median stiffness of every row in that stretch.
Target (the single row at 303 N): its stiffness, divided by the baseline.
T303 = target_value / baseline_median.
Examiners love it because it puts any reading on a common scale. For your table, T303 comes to 0.99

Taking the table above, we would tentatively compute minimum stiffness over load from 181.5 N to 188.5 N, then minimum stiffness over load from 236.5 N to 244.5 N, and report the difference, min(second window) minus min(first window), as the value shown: -10.0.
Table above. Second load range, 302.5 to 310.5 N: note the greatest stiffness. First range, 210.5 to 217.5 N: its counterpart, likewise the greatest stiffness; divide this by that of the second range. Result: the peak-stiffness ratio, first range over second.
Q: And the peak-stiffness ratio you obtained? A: 1.01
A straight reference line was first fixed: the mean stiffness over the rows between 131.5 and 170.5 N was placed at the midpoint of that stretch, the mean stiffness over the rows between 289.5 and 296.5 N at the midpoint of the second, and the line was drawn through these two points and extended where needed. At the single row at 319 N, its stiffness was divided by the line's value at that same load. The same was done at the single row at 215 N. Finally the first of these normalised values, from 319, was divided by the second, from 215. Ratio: 1.02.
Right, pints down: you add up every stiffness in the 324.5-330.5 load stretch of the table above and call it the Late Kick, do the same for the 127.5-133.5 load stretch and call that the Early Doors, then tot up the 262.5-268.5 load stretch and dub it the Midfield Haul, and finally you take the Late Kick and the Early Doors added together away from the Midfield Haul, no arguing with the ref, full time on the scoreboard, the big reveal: -2036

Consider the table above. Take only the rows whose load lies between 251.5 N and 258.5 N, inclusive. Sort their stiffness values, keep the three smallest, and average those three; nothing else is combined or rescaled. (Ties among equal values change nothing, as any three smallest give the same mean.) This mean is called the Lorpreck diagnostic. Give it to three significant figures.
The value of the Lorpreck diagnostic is 398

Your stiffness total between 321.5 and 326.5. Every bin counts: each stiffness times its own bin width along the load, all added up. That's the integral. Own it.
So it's 2021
